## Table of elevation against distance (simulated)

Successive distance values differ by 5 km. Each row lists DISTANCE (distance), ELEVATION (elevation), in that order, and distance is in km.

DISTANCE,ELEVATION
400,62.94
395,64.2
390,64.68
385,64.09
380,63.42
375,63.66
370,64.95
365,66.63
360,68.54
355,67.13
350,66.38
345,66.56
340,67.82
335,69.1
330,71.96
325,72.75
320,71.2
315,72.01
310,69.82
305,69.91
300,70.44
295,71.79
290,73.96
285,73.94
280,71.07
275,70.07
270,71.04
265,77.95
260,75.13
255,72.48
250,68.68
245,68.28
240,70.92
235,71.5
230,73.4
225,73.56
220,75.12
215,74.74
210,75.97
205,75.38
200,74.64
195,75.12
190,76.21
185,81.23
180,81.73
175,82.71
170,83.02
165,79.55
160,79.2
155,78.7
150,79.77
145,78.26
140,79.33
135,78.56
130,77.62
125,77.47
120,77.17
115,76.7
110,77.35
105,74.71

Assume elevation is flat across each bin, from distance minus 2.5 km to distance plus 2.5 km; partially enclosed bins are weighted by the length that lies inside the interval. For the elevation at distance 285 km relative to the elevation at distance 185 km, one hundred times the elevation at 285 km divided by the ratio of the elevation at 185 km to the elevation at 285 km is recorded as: 6730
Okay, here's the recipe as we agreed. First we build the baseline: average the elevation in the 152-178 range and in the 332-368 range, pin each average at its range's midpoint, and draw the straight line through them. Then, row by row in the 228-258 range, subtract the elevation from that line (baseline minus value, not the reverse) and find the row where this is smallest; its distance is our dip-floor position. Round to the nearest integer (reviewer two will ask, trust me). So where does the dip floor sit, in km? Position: 255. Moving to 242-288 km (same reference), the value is 265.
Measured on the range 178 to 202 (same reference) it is 180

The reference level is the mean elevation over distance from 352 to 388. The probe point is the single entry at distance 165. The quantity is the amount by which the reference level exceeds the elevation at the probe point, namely -14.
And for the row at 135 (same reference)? -13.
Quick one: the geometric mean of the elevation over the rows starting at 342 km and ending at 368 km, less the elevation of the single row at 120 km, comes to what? -10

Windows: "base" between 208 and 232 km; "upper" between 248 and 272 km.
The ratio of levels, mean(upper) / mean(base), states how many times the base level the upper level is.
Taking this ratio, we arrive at 0.98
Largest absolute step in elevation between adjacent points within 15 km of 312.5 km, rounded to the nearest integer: 2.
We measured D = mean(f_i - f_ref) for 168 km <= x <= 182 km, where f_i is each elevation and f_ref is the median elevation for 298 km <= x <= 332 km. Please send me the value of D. 11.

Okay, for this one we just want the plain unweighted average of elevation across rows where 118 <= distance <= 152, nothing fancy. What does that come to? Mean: 78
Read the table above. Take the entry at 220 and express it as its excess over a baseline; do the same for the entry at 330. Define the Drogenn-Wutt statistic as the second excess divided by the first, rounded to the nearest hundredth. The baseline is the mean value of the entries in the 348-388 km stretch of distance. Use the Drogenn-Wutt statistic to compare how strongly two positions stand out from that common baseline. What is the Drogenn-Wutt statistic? 0.67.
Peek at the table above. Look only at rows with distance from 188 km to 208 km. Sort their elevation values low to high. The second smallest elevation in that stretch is 75.12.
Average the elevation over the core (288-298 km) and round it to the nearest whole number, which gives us 73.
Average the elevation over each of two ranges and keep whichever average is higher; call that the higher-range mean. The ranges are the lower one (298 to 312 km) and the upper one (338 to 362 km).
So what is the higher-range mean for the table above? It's 70.1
